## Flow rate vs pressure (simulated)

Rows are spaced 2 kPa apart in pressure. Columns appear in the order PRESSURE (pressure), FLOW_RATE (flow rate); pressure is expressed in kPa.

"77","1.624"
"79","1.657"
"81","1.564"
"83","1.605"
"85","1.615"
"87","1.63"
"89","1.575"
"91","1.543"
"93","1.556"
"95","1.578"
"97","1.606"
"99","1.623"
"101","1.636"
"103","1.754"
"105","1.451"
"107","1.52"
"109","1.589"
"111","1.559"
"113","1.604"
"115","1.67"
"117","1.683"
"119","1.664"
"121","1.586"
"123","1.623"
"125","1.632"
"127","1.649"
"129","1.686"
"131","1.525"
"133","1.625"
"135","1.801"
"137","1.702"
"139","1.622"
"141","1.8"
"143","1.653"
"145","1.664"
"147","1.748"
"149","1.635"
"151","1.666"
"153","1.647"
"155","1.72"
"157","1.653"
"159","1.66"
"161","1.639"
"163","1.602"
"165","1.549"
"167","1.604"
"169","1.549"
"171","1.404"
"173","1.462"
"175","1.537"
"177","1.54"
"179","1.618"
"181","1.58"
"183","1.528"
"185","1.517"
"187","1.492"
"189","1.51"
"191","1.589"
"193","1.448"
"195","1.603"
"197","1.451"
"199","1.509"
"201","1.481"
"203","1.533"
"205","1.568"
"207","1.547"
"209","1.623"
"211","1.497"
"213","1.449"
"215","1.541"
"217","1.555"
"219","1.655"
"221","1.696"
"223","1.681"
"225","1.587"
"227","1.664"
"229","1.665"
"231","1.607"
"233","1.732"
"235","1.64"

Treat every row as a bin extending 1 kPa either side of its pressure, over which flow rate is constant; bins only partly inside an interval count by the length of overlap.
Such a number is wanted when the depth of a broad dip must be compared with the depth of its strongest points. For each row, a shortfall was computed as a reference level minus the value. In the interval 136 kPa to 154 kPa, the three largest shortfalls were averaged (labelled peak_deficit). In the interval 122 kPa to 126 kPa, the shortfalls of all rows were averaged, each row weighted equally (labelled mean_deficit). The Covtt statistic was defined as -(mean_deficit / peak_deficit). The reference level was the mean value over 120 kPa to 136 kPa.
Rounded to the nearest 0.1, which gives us -2.2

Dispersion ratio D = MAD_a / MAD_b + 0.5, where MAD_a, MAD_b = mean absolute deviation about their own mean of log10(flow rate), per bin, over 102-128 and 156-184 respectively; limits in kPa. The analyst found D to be 1.50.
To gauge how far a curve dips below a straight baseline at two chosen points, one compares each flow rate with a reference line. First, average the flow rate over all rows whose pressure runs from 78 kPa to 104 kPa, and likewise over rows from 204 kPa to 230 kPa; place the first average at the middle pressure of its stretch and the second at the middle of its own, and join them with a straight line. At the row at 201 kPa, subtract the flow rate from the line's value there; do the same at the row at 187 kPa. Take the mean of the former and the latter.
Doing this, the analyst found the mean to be 0.11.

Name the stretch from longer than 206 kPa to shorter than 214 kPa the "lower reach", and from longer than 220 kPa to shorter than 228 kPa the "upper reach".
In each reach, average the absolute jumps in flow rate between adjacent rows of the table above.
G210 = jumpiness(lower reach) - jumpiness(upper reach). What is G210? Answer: 0.02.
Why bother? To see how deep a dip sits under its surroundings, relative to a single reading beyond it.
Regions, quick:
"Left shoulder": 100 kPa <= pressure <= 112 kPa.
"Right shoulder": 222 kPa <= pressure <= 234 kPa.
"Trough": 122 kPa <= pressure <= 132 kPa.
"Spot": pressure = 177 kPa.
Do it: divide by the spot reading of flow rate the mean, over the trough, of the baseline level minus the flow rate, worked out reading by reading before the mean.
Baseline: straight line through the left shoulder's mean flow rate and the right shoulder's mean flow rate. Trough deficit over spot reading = -0.017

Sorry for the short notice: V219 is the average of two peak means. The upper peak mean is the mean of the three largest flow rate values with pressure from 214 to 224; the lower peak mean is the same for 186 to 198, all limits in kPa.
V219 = 1.62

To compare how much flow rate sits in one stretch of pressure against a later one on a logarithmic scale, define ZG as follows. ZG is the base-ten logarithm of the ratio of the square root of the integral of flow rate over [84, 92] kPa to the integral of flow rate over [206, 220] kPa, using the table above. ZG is -0.78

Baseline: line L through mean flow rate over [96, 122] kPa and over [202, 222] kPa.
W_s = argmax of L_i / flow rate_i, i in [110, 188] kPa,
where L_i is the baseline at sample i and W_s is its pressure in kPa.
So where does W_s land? 171 kPa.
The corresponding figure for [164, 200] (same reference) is 171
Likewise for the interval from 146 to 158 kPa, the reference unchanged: 149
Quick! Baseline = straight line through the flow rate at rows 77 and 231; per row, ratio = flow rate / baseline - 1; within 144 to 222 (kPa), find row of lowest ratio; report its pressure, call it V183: 171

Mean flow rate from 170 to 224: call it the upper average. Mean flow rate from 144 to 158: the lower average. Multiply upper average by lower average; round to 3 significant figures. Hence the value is 2.58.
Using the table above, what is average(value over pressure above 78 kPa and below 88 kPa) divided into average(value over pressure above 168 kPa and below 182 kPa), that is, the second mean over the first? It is 0.95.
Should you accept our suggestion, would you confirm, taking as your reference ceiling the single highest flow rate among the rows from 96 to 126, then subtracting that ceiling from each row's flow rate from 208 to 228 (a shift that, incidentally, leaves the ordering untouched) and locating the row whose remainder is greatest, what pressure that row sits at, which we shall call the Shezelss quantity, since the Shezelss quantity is 221 kPa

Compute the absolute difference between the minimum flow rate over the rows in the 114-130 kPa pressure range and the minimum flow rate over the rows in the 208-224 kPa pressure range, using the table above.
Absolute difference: 0.14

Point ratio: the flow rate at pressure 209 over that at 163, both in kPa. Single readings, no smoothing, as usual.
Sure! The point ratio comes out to 1.01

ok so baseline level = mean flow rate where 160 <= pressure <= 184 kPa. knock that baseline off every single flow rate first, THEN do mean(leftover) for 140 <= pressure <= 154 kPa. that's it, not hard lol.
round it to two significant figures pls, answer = 0.14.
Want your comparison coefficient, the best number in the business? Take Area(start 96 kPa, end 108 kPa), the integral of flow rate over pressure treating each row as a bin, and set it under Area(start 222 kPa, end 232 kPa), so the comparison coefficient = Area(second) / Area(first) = 0.86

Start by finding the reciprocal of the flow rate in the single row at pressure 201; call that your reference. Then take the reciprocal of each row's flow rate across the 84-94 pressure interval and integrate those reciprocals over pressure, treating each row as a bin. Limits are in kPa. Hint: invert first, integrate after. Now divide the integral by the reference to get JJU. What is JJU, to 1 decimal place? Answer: 9.4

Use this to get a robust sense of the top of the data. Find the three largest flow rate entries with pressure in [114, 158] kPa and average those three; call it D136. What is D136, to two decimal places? 1.78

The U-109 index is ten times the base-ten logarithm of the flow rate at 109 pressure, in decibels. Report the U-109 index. 2.01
